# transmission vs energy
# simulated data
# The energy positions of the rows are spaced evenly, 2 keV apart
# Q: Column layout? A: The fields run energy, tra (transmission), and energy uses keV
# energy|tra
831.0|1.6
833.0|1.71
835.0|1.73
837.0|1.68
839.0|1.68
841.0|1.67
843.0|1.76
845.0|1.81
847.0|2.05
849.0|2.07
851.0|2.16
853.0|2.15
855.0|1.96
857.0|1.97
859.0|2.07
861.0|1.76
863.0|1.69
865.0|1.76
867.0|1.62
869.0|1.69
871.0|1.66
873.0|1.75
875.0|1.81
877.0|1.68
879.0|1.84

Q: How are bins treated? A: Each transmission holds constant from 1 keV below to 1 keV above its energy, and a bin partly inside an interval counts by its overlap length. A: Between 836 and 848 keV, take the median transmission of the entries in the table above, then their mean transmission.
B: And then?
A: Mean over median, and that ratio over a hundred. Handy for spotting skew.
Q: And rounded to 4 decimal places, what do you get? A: 0.0103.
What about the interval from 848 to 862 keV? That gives 0.0098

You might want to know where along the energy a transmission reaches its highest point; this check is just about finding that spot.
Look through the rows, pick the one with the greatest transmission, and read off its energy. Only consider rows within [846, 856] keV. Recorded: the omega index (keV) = 851.0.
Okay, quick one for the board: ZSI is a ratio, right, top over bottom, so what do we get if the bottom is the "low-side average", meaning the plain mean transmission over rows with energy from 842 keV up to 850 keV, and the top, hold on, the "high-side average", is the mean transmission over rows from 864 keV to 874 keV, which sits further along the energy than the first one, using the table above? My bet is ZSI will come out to 0.88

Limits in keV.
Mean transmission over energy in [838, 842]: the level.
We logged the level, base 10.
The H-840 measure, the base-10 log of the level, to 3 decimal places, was 0.224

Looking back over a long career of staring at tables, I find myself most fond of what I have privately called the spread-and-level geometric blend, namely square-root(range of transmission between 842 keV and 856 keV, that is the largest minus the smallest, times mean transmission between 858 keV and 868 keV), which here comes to 0.84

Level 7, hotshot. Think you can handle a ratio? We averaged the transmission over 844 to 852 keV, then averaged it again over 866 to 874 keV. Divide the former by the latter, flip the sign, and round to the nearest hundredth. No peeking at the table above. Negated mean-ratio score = -1.20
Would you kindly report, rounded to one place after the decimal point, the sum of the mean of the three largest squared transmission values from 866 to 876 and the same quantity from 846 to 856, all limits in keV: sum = 7.6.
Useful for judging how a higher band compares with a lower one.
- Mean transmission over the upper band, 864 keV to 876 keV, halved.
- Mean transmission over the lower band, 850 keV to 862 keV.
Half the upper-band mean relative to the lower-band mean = 0.43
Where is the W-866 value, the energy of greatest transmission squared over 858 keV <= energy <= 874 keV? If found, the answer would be 859.0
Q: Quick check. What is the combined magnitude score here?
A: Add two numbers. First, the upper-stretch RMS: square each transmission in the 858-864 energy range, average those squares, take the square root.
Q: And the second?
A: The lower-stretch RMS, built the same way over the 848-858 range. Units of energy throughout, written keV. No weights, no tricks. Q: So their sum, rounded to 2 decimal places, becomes 3.91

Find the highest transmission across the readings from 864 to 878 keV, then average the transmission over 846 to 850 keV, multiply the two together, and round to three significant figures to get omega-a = 3.73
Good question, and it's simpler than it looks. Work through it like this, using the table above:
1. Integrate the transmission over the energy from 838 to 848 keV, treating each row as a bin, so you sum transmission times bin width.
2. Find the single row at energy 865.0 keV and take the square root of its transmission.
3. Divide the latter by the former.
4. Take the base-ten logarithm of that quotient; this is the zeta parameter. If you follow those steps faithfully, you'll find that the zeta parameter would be -1.13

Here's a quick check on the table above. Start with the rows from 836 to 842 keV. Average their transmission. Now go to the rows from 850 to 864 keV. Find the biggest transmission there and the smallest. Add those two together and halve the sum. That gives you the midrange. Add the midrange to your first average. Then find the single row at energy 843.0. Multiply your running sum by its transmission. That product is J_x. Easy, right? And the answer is 6.3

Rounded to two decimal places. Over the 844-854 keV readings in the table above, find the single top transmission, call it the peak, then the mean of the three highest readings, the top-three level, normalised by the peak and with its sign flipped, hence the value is -0.98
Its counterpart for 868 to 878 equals -0.97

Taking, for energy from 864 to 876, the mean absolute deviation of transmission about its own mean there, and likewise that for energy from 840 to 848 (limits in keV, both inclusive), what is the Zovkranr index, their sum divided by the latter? 1.5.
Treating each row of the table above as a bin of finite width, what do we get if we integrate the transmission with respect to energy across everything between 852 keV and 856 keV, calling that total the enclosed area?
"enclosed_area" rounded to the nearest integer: 8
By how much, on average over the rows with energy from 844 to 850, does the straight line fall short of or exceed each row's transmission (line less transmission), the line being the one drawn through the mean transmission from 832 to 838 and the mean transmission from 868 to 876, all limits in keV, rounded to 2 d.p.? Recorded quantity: -0.26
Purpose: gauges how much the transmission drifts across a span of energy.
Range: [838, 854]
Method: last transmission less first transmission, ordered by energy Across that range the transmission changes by 0.5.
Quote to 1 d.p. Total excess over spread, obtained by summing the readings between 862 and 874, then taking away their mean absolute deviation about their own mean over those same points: 10.1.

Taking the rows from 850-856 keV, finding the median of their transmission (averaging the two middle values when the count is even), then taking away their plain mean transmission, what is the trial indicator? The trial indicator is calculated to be 0.060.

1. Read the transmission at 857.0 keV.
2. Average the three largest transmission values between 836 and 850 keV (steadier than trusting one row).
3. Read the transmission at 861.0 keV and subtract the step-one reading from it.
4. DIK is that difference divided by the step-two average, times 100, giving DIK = -10.6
